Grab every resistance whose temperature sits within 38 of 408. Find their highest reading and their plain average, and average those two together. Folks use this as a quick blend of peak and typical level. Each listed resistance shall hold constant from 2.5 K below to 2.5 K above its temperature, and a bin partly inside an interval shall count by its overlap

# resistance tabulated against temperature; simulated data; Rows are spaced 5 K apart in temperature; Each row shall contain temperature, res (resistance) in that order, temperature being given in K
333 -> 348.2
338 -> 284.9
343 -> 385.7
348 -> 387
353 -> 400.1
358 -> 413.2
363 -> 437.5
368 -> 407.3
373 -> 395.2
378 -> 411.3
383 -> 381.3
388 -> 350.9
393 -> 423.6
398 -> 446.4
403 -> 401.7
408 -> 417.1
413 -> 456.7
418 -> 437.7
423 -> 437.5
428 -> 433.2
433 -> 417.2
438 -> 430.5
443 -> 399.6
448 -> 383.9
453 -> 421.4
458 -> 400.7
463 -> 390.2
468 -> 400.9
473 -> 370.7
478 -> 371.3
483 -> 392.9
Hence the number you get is 436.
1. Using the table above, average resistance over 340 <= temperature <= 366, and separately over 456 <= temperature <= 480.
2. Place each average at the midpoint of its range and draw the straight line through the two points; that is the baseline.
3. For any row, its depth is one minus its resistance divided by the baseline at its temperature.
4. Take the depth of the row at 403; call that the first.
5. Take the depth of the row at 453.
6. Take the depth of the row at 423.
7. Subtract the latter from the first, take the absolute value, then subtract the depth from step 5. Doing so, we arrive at 0.182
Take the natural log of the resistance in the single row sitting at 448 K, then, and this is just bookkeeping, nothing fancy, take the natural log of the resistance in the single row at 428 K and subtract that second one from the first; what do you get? -0.1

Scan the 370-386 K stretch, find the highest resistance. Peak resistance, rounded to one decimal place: 411.3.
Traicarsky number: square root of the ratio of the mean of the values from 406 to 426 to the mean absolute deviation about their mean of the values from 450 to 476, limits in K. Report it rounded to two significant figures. 5.8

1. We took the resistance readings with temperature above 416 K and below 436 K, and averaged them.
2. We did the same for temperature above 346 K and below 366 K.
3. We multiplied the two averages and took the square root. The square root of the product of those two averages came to 420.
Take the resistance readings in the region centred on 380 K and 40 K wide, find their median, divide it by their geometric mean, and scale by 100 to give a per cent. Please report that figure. 100.9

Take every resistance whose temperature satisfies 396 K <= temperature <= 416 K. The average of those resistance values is 430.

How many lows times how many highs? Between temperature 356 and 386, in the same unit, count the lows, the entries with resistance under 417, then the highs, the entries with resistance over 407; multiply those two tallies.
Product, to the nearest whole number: 20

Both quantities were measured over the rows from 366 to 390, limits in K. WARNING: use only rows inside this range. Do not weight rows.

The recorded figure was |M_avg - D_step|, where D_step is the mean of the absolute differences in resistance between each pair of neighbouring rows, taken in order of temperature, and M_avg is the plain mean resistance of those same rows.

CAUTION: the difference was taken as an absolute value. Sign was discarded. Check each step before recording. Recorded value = 367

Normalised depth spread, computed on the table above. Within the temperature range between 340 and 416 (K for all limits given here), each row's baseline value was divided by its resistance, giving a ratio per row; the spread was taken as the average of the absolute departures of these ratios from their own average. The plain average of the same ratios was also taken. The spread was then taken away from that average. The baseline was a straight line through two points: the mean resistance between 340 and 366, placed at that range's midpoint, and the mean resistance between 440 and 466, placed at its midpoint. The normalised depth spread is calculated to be 0.94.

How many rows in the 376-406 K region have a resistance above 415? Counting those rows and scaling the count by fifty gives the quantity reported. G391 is 100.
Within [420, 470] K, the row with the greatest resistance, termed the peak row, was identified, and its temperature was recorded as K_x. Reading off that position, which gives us 423 K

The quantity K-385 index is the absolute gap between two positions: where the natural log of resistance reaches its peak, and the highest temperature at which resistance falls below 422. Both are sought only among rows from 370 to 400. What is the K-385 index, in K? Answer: 10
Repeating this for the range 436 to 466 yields 25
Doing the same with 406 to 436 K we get 20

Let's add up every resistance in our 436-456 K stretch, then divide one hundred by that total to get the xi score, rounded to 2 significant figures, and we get 0.061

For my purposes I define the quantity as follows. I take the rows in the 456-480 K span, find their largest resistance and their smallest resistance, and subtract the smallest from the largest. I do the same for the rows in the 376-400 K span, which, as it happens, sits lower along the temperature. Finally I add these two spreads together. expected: 126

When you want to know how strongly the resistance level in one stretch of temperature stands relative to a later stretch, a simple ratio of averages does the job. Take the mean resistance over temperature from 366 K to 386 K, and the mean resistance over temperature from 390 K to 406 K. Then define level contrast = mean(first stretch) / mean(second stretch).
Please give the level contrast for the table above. 0.94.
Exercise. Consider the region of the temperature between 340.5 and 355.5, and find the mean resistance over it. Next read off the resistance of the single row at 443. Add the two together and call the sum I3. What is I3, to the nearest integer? 791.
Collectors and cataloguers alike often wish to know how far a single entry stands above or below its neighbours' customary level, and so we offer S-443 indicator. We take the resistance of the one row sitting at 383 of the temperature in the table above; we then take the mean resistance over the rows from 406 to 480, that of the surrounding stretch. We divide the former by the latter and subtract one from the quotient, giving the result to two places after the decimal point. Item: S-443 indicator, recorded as -0.07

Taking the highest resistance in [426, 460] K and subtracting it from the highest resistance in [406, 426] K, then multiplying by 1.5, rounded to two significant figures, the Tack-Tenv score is 35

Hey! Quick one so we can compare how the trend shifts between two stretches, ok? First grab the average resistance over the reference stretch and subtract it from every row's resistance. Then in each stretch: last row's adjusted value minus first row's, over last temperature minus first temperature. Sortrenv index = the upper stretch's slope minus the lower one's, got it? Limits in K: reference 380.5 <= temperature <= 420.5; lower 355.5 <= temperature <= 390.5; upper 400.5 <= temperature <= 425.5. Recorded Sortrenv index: 4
